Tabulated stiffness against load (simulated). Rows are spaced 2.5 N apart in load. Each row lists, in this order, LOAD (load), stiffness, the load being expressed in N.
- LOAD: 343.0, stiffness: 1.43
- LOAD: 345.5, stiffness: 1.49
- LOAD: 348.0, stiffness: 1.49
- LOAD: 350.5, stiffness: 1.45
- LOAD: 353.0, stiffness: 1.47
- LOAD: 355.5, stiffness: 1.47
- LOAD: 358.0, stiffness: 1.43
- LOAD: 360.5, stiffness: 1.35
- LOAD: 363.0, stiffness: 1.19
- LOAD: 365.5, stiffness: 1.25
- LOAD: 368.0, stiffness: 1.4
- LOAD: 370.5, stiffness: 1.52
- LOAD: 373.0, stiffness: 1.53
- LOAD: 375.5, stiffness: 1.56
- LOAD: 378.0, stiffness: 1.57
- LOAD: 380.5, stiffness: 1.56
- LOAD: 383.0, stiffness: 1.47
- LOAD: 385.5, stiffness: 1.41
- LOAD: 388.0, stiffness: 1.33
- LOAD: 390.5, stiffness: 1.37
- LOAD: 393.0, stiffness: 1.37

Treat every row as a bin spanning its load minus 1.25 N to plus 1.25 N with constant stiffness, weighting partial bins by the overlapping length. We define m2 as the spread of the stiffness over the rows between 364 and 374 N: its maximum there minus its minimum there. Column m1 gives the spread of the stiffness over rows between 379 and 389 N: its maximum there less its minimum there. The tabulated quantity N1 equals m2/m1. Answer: 1.2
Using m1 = 0.23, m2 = 0.28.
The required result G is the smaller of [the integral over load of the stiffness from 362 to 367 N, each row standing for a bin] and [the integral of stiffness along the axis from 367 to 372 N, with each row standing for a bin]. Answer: 6.2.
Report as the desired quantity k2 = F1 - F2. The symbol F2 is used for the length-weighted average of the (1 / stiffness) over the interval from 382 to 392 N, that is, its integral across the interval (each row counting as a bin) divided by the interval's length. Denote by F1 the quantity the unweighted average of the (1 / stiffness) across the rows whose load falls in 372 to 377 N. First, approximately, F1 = 0.65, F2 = 0.72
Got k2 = -0.072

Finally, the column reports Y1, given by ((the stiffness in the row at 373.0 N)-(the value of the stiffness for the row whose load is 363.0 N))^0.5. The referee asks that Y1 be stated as 0.58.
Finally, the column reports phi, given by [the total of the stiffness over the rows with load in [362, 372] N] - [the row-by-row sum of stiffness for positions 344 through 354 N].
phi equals -0.5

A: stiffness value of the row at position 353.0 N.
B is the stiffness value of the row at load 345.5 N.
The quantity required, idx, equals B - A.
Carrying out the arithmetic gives 0.02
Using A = 1.47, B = 1.49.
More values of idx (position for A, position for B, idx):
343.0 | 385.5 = -0.02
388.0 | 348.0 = 0.16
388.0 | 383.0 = 0.14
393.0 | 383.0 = 0.10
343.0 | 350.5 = 0.02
